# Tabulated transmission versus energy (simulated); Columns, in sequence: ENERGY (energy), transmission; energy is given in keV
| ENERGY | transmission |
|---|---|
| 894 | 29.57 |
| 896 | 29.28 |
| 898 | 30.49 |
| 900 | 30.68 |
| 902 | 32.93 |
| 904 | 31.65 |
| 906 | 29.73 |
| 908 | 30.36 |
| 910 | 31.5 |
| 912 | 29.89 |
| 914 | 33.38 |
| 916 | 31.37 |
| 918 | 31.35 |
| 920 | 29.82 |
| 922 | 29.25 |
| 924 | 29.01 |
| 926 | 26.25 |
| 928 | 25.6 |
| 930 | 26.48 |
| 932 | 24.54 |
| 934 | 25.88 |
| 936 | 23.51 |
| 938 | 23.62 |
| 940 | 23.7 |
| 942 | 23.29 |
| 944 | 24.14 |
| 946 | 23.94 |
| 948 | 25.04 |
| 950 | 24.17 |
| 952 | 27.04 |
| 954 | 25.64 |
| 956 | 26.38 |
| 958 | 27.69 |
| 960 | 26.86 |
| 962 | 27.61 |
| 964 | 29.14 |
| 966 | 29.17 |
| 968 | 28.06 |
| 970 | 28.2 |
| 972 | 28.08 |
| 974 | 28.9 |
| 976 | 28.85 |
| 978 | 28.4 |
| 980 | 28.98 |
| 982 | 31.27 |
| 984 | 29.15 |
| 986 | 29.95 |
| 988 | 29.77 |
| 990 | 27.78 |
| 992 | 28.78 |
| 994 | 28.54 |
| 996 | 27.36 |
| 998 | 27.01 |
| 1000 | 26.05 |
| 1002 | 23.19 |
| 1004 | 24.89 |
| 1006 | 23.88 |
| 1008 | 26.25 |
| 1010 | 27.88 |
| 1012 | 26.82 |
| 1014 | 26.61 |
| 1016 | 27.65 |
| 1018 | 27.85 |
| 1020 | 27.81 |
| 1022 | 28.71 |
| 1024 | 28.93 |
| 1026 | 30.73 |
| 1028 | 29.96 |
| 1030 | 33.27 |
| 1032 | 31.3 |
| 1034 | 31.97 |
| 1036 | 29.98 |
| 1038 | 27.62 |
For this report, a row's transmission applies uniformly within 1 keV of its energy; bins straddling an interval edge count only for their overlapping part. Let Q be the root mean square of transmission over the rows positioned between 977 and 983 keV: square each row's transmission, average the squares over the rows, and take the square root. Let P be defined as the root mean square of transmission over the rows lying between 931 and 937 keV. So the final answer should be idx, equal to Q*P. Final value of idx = 729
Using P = 24.7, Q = 29.6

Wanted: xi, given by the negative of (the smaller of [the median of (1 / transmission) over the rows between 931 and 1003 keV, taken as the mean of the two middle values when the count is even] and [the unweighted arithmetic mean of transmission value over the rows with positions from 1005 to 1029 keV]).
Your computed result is -0.0364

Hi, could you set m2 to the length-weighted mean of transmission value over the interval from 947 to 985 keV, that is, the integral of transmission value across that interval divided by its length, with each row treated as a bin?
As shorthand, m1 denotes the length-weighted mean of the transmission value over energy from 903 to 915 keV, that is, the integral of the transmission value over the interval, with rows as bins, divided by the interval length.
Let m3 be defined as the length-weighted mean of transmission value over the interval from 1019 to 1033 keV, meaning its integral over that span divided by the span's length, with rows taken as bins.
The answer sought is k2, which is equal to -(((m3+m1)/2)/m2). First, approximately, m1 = 31.1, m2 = 27.8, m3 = 30.1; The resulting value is -1.10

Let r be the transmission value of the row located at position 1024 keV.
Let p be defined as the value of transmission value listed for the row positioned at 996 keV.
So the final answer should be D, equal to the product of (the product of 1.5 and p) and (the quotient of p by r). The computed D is 39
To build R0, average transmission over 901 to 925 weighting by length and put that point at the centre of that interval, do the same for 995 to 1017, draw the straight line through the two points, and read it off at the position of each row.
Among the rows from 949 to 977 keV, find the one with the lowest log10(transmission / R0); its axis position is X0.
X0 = 950 keV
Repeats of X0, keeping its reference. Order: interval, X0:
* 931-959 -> 936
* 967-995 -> 968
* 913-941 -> 936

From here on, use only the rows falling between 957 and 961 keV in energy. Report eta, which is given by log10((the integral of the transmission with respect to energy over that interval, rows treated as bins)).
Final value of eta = 2.04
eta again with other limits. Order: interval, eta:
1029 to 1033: 2.11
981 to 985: 2.08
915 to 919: 2.10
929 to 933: 2.01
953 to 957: 2.02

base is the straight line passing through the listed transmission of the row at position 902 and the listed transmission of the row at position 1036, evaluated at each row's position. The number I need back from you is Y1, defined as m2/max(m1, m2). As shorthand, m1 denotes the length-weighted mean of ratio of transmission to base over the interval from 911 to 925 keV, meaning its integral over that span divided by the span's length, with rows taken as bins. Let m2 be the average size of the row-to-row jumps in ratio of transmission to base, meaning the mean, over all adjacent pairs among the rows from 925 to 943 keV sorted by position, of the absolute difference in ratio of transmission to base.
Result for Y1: 0.032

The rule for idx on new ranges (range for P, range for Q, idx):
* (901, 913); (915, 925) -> 936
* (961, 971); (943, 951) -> 692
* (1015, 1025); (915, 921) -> 870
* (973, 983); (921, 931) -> 802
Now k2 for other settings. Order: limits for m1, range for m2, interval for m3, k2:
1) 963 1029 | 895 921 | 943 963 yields -0.87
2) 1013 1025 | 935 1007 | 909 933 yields -1.06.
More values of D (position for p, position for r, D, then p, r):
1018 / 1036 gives 39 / 27.85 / 29.98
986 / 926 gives 51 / 29.95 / 26.25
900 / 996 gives 52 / 30.68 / 27.36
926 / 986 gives 35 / 26.25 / 29.95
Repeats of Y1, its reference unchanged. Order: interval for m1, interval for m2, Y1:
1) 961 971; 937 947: 0.013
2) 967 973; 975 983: 0.040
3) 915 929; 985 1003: 0.039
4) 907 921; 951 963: 0.034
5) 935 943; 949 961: 0.062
